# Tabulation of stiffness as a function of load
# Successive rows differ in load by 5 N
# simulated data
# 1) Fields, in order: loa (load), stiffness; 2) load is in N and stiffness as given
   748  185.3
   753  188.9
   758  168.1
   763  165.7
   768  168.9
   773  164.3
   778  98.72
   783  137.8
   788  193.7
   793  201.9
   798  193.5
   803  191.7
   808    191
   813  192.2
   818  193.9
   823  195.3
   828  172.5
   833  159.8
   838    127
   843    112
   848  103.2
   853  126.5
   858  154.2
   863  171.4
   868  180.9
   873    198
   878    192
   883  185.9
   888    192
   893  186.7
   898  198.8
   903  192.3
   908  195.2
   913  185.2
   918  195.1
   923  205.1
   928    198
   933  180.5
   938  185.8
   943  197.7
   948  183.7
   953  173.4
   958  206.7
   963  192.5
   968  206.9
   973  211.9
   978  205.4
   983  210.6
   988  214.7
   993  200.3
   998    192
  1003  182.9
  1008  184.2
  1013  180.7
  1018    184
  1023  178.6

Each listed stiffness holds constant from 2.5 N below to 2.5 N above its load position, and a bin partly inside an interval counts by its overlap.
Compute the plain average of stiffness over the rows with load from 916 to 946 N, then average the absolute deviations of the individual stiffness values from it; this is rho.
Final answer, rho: 7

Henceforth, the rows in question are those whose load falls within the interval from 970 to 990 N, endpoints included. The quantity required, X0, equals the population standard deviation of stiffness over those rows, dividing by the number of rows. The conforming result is 3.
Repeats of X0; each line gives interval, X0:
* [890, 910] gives 4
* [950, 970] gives 14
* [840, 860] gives 19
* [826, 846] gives 24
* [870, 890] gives 4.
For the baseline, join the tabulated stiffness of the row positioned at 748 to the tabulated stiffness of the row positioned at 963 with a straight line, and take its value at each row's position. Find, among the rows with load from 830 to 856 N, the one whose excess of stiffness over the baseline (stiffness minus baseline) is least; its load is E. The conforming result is 848 N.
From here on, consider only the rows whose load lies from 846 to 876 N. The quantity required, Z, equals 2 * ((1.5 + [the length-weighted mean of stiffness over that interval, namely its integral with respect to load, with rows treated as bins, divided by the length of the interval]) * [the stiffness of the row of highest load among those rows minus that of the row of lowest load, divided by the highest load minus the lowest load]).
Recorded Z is 1203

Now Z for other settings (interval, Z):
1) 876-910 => 41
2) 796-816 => -34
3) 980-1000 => -511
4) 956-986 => 65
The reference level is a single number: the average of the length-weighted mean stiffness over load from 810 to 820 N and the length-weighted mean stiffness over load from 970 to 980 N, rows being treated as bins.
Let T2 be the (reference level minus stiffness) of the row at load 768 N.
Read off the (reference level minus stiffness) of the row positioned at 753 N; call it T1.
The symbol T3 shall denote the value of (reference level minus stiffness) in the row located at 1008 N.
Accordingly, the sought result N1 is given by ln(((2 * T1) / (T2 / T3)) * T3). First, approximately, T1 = 12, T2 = 32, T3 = 17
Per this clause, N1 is 5.3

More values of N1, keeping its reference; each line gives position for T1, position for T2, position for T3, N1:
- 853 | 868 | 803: 6.4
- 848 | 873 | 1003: 10.0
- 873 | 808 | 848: 8.6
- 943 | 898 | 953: 7.8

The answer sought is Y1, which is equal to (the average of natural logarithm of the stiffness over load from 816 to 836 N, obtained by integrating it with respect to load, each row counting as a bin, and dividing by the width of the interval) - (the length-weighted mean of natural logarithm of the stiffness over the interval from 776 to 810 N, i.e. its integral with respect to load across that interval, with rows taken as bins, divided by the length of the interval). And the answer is 0.05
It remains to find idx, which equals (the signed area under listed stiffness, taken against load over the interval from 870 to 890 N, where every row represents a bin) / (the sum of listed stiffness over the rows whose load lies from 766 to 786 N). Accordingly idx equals 6.7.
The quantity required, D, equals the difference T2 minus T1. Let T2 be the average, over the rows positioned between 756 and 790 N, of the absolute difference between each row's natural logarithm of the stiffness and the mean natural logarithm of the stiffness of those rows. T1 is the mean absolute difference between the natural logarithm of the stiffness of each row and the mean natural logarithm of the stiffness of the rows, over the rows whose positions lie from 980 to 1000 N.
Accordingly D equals 0.12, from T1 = 0.040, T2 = 0.16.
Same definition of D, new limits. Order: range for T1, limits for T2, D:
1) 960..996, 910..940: 0.01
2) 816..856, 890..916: -0.19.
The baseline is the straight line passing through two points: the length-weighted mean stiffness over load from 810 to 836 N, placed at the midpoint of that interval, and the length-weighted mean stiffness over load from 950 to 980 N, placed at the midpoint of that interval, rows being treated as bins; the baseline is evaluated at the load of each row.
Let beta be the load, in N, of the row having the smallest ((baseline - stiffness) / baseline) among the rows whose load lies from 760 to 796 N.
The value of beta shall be 793 N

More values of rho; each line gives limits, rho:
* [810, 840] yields 20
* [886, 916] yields 4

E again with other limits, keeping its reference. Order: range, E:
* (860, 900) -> 863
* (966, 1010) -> 1003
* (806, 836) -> 833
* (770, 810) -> 778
